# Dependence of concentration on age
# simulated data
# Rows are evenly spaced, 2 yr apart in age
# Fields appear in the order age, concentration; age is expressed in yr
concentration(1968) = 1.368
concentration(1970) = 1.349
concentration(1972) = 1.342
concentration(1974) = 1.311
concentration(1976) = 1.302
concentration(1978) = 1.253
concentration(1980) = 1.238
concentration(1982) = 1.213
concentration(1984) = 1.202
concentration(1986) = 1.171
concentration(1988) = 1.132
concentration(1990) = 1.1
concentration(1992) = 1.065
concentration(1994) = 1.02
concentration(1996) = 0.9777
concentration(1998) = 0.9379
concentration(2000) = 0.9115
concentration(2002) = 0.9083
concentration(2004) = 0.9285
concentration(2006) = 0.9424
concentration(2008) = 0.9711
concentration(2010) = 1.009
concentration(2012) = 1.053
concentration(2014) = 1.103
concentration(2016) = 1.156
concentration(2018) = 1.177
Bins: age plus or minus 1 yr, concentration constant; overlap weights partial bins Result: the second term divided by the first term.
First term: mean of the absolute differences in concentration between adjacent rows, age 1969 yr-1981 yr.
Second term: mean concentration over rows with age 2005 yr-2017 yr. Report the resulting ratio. 47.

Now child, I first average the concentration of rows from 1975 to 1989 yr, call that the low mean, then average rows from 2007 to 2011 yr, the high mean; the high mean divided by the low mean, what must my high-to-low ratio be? 0.81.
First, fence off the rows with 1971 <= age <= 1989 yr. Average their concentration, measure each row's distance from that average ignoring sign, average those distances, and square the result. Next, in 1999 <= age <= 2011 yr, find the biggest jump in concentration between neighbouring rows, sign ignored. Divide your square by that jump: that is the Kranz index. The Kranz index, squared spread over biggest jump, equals 0.08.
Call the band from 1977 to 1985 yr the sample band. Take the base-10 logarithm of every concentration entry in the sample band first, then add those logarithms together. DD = 0.35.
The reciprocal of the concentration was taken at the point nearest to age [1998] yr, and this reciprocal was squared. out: 1.14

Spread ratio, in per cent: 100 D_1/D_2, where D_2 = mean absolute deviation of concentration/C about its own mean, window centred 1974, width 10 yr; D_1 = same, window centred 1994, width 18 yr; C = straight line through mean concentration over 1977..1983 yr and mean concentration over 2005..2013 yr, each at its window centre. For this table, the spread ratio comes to 545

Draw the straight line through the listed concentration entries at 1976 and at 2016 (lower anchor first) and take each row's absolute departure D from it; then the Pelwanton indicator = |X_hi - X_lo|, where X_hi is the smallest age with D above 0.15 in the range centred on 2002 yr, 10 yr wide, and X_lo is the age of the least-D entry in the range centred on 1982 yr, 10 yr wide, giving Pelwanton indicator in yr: 20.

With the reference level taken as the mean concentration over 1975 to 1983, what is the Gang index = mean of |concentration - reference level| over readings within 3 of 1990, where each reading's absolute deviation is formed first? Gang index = 0.15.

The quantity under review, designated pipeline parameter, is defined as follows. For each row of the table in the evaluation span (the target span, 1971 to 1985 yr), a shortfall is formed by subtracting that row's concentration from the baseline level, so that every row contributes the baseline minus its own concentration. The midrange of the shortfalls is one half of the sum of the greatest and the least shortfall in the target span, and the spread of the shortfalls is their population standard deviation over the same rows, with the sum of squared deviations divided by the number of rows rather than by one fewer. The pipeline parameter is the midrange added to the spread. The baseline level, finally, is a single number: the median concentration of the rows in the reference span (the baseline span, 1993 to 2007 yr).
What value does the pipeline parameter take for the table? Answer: -0.28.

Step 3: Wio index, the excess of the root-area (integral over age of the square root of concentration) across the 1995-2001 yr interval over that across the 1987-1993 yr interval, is -0.47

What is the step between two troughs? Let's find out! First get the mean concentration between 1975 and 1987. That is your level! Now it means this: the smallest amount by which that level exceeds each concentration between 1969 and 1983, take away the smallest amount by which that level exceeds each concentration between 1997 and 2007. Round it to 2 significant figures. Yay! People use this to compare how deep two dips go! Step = -0.41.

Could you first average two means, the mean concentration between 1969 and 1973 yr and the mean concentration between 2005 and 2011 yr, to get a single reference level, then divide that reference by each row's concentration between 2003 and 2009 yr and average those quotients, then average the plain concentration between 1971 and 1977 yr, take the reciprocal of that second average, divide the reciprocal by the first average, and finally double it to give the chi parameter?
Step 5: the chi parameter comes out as 1.24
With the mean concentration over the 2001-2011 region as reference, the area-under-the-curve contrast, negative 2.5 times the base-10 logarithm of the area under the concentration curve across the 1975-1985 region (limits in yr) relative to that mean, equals -2.79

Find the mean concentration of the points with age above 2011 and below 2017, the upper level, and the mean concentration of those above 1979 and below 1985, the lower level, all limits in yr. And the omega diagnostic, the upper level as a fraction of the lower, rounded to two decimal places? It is 0.91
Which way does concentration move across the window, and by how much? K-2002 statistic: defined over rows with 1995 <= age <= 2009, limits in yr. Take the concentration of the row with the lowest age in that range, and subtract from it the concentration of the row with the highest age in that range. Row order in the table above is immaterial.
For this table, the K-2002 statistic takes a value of 0.01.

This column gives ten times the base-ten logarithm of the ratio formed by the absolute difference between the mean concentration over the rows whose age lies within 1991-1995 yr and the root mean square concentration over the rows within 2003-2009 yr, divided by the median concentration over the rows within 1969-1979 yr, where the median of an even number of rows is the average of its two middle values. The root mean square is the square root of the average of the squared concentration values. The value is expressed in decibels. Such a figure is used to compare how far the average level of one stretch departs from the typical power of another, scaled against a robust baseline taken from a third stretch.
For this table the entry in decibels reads -11.4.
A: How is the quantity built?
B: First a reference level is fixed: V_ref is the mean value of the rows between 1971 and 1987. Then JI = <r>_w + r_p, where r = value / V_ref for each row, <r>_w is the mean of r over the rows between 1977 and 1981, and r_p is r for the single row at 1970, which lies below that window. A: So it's 2.07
